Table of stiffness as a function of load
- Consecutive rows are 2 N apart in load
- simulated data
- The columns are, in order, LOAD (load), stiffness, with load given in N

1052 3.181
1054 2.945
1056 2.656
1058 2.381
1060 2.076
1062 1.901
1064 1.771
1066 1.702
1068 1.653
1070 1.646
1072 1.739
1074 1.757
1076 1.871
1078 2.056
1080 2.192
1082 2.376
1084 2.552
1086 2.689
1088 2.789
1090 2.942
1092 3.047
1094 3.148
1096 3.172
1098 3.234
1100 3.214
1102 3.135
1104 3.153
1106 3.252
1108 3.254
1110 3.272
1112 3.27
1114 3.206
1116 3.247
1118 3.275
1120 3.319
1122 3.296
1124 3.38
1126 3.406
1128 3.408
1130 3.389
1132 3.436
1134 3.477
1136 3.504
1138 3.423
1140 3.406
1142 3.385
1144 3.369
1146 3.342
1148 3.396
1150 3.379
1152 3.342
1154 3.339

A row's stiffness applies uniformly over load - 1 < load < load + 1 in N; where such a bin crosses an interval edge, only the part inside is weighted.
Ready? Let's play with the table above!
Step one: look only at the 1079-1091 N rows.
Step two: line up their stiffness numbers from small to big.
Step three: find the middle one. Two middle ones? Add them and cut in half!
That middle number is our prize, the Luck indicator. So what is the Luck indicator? 2.62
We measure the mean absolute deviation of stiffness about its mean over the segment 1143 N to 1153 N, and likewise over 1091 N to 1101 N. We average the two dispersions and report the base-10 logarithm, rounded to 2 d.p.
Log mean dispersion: -1.45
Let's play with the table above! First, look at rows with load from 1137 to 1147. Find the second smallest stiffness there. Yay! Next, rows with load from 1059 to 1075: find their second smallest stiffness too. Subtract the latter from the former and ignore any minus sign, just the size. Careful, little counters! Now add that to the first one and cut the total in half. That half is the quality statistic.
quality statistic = 2.54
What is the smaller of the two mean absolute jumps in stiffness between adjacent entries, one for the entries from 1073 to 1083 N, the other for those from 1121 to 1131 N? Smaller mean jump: 0.033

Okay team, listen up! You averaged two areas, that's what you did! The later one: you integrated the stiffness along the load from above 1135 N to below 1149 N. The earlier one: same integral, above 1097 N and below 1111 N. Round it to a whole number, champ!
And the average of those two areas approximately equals 46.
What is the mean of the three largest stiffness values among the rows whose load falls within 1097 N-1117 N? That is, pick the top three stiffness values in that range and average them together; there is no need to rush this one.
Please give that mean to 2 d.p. 3.27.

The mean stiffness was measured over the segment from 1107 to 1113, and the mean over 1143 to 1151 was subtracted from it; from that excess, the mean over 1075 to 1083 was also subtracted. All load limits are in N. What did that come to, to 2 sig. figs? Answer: -2.2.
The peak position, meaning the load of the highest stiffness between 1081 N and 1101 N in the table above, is 1098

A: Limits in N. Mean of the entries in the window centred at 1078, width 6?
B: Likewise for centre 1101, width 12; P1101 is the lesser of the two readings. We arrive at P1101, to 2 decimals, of 2.04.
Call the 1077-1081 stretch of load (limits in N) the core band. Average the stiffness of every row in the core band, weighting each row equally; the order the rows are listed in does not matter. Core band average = 2.12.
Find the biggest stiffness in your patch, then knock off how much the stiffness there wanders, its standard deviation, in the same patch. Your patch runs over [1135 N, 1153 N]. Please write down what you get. 3.5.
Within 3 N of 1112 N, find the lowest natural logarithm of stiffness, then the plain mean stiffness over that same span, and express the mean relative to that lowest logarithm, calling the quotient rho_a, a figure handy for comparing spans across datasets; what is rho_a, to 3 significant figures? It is 2.79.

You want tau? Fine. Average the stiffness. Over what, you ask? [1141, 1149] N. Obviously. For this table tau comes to 3.4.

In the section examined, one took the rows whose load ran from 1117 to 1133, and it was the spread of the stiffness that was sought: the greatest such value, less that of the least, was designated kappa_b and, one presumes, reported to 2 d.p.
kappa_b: 0.16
